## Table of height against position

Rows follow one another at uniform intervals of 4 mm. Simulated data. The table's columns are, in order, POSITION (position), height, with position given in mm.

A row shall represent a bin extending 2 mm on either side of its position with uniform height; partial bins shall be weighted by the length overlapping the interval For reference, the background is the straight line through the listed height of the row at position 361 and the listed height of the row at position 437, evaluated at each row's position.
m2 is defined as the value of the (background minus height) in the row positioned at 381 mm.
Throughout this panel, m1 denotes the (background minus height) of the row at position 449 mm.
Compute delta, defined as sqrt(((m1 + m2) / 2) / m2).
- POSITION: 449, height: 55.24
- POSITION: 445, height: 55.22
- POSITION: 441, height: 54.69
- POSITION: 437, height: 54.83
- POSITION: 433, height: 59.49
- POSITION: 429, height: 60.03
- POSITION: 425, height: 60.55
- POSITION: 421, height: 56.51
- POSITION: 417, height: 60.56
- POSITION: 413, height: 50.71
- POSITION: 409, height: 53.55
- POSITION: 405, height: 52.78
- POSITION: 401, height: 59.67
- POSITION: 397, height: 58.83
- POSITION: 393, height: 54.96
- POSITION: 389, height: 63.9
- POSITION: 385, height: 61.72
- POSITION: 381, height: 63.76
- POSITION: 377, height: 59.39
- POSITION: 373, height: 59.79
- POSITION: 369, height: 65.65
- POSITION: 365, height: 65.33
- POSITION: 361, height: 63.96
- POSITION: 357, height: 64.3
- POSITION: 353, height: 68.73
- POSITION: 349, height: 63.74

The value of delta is 0.96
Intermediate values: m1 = -1.9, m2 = -2.2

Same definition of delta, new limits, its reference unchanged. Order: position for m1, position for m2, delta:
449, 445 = 1.09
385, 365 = 0.82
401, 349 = 0.59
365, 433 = 0.85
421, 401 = 0.51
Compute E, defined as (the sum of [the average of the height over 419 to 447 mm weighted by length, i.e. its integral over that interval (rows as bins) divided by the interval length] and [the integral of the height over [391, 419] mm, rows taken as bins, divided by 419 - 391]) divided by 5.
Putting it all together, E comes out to 22.6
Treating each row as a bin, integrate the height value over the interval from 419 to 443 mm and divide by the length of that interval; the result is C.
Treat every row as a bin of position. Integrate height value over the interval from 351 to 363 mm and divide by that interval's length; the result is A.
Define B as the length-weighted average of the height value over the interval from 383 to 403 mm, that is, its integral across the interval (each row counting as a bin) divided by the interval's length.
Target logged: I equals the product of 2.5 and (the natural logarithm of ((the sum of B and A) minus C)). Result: 10.5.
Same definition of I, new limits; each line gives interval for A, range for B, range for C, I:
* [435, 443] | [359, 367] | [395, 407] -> 10.3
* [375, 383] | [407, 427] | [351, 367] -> 9.9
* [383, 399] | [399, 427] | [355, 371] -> 9.8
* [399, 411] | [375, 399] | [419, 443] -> 10.2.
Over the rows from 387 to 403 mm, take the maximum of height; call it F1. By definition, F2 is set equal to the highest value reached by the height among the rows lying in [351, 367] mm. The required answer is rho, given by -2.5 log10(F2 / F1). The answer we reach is -0.079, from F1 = 63.9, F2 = 68.73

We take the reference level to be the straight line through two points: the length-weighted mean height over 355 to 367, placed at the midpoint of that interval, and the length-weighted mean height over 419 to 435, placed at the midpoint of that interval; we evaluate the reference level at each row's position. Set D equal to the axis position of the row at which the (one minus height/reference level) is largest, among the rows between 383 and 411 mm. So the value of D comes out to 405 mm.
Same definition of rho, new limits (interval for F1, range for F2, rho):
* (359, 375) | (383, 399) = 0.029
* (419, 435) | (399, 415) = 0.016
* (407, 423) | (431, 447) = 0.019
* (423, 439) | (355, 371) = -0.088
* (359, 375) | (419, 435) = 0.088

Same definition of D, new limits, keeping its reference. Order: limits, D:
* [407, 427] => 413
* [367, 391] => 377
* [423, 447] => 437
